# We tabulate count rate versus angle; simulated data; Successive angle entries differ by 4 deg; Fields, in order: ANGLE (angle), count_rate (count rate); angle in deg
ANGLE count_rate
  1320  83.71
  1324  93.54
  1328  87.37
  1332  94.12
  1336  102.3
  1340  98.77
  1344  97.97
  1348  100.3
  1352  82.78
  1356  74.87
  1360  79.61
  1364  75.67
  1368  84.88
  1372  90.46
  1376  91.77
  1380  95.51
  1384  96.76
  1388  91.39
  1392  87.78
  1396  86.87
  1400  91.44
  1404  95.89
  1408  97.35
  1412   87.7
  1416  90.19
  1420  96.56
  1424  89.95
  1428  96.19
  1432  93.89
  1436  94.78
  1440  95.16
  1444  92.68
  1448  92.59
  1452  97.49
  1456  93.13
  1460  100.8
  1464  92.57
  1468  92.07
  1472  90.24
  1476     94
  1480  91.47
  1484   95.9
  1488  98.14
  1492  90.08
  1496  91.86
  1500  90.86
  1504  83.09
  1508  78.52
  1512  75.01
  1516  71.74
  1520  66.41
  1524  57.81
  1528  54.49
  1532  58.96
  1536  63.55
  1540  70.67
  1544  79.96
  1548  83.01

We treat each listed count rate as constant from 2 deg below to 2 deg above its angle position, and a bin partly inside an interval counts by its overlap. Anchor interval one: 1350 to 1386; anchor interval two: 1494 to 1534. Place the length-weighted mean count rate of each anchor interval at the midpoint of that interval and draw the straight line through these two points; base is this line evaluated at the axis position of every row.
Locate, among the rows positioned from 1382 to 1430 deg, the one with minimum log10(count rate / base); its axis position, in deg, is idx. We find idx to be 1396 deg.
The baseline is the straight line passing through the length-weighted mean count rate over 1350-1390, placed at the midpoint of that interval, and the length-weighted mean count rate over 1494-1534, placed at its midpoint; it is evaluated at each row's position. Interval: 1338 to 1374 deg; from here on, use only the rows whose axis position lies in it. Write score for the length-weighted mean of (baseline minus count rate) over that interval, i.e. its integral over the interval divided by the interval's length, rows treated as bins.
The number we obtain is 0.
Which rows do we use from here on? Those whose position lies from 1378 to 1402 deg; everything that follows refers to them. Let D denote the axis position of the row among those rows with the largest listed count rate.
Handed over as 1384 deg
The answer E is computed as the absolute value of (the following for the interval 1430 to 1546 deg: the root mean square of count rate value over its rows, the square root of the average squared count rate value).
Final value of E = 85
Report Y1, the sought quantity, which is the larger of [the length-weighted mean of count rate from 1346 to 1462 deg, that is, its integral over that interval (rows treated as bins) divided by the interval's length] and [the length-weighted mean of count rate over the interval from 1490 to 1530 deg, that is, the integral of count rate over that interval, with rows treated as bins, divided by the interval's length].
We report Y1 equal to 91.2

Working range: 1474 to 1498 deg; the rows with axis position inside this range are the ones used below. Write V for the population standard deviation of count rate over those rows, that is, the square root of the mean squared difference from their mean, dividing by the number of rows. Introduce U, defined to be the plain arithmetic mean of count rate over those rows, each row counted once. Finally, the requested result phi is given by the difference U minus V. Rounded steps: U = 93.6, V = 2.8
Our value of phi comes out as 91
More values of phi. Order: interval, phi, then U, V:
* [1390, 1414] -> 87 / 91.2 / 4.1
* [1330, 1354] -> 90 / 96.0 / 6.4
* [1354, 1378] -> 76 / 82.9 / 6.7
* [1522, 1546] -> 56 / 64.2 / 8.7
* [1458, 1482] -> 90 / 93.5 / 3.4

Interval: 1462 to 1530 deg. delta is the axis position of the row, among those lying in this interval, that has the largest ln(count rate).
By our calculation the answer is 1488 deg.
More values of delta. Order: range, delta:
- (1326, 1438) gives 1336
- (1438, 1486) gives 1460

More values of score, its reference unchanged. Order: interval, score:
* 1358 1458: -9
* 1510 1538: 8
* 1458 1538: -8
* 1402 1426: -11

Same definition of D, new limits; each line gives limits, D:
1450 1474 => 1460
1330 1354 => 1336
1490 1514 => 1496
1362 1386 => 1384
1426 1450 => 1428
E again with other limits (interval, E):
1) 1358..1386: 88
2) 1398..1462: 94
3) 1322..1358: 93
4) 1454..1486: 94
